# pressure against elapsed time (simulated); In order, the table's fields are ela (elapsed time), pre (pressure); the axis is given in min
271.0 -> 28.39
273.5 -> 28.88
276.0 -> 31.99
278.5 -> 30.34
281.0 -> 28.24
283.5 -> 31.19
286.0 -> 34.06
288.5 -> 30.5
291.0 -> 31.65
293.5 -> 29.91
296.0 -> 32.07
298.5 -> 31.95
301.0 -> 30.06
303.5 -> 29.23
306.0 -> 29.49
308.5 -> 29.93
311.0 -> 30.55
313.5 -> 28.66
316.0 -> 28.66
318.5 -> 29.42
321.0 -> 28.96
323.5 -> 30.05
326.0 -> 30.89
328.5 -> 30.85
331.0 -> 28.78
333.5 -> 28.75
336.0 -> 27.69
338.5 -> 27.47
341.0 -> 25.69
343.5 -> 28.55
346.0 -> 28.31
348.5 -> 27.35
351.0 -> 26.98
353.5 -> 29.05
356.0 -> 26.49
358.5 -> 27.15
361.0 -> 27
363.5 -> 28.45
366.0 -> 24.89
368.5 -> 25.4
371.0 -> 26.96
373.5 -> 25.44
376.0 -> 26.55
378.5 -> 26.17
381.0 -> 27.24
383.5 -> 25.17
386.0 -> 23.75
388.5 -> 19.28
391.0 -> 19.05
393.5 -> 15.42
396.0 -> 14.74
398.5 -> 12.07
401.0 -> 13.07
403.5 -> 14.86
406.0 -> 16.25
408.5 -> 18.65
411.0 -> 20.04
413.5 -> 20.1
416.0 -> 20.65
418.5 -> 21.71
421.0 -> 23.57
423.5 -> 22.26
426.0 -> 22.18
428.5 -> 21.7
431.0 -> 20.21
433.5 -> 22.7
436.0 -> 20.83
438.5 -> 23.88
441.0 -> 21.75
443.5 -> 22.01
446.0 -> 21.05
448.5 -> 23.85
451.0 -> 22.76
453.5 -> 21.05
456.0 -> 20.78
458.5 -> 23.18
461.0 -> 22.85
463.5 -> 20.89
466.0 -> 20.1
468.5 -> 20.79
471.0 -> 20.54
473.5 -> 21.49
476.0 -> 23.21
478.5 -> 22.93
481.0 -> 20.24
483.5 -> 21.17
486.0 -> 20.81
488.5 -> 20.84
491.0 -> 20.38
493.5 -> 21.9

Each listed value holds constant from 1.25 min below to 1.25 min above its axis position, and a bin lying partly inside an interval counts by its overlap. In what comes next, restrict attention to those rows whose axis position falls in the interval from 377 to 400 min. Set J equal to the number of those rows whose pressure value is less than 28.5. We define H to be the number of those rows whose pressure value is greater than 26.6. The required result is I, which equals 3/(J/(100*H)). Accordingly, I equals 33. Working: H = 1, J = 9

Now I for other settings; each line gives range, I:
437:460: 0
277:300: 2700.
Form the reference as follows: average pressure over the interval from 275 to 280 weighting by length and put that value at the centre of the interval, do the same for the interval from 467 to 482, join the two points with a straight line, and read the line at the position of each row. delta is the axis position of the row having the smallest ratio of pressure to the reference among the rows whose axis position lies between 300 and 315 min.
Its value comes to 313.5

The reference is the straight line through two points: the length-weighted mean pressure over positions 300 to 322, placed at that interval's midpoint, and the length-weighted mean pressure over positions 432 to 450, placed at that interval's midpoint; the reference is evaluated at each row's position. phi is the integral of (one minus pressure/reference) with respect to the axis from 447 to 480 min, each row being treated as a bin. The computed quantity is -1.3 min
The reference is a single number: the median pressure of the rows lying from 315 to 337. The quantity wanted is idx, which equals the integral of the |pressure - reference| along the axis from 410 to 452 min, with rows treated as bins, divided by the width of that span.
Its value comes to 7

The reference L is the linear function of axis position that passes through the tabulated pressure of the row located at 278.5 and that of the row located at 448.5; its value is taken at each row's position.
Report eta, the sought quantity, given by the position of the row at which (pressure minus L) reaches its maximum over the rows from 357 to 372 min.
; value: 363.5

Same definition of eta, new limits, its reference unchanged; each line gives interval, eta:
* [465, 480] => 476.0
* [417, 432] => 421.0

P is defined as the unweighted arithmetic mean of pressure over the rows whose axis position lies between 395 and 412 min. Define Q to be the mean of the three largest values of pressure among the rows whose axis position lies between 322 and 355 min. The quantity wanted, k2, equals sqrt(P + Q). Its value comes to 6.8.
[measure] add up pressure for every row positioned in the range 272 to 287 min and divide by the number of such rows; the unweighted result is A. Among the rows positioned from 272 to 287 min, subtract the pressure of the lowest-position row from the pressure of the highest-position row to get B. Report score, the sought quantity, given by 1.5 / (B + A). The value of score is 0.042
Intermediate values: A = 31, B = 5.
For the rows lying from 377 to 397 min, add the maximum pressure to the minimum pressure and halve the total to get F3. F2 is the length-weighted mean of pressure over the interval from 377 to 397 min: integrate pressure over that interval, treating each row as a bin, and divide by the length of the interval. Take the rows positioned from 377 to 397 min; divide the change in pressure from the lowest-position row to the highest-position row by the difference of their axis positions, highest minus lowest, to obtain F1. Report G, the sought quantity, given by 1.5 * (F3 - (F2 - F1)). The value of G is -1.7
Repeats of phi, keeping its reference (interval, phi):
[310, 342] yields -0.4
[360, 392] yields 1.0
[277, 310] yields -0.3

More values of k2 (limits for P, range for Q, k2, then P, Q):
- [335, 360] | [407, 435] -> 7.1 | 27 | 23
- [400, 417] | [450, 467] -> 6.4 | 18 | 23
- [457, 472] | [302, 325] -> 7.2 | 21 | 30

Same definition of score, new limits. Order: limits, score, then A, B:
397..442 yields 0.051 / 20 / 10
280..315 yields 0.048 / 31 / 0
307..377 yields 0.061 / 28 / -3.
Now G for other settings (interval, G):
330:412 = -4.9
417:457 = 0.0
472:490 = 0.3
